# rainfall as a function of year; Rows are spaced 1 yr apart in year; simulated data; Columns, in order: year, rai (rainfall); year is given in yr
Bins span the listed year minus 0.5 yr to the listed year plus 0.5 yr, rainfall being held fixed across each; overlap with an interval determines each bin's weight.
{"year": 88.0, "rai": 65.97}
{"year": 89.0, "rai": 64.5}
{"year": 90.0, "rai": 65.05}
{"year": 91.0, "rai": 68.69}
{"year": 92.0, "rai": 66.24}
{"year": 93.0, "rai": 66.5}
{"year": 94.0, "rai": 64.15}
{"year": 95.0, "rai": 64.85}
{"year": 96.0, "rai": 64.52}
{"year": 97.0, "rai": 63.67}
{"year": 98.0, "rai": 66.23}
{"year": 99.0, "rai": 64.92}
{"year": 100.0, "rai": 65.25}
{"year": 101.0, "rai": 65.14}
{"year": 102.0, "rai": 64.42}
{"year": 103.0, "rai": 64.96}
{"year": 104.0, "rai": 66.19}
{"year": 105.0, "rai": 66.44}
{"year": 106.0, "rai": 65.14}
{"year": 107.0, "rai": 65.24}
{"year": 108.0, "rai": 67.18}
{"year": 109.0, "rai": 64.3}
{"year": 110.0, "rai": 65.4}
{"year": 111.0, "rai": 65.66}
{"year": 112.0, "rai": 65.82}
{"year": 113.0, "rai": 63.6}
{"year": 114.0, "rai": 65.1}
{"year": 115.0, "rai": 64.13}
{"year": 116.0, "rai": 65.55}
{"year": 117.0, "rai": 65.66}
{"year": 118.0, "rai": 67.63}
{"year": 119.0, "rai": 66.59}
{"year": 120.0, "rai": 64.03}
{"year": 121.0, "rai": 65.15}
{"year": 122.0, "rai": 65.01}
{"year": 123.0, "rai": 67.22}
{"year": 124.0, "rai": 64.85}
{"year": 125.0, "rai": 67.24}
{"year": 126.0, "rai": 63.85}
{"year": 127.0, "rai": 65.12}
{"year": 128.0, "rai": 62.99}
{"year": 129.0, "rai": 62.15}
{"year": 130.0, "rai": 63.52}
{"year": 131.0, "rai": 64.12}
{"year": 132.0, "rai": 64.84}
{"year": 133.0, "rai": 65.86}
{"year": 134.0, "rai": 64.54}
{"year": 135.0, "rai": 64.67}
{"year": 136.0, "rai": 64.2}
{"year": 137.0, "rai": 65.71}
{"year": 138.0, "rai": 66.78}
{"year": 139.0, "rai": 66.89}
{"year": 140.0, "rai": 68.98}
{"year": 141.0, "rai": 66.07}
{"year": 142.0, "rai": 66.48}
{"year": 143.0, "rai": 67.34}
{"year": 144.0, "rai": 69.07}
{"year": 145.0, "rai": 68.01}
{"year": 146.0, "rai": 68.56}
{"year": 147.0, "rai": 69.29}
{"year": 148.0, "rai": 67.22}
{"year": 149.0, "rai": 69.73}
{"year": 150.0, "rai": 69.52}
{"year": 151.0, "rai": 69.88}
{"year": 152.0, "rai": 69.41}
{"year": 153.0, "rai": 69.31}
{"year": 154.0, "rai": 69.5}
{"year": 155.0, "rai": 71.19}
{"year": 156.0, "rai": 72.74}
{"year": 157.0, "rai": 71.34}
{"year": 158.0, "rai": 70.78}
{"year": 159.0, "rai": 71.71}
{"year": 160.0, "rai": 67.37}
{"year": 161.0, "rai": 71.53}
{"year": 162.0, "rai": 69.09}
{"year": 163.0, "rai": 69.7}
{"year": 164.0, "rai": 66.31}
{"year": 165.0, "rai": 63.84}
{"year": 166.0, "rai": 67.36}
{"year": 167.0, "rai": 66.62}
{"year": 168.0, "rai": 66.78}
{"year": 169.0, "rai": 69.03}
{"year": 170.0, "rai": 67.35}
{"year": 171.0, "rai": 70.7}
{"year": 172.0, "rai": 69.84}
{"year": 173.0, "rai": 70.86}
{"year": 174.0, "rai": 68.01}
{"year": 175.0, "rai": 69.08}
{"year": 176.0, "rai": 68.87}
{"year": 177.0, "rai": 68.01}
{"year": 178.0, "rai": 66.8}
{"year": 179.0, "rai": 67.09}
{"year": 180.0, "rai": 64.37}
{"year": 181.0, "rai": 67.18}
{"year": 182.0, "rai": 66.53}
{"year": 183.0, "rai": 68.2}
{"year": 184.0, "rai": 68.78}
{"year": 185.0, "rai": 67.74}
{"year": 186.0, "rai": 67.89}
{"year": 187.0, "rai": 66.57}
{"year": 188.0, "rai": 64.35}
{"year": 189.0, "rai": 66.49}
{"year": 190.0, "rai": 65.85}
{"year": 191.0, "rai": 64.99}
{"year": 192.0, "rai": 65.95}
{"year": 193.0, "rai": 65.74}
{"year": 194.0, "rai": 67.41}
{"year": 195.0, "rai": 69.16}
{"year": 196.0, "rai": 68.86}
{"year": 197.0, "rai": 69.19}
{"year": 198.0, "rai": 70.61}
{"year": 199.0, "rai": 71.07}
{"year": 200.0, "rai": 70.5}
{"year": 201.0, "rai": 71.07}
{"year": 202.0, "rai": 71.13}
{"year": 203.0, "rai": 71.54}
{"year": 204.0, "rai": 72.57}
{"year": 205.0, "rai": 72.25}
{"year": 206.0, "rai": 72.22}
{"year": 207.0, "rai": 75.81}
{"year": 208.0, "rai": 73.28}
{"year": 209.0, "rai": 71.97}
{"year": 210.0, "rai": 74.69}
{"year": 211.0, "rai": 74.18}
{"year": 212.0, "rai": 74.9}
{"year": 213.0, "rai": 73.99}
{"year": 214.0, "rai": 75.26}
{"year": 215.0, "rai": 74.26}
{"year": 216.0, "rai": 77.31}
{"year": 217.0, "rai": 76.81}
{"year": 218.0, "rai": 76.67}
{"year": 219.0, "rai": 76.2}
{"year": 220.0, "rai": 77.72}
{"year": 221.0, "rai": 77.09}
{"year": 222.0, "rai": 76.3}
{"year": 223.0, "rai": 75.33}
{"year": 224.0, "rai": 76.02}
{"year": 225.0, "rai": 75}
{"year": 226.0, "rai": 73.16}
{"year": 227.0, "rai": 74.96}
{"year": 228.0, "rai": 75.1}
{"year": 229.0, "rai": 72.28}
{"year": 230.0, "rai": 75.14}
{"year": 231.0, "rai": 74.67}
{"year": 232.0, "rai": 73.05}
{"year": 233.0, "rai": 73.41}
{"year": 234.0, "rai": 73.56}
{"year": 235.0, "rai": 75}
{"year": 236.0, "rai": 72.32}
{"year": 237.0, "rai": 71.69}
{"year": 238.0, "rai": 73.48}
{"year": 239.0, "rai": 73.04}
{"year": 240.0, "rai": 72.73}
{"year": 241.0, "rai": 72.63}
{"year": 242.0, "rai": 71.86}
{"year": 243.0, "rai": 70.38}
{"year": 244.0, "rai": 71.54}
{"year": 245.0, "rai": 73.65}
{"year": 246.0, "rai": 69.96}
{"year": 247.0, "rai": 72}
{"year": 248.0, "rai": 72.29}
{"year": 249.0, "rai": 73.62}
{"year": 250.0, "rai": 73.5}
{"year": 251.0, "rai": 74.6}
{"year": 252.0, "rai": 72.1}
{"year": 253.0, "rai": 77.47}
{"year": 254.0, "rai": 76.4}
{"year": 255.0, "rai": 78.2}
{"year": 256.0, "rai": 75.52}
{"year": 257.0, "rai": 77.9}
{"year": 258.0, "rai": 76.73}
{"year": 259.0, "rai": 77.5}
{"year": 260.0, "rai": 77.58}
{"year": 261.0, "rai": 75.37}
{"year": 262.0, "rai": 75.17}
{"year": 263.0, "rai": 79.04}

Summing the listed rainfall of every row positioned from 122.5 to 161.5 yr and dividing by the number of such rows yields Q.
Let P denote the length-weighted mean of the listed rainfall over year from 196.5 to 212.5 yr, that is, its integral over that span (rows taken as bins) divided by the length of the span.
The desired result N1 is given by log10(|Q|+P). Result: 2.15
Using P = 72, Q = 67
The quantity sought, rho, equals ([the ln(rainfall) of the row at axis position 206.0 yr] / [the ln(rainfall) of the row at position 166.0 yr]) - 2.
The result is -0.983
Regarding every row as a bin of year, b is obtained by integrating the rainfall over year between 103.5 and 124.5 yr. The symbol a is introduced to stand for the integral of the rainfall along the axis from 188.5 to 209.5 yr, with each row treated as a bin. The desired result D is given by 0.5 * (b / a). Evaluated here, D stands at 0.469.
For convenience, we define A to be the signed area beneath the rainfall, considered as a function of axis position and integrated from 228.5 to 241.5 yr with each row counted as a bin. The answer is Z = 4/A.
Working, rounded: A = 953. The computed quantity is 0.0042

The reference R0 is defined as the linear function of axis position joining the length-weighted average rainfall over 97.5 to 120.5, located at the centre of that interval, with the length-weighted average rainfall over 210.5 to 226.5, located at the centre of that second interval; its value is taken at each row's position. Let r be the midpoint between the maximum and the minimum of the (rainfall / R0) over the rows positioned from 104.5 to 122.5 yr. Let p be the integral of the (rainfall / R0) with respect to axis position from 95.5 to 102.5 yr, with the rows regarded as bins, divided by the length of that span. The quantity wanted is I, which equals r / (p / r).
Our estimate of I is 0.99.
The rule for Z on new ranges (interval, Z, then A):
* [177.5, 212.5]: 0.0016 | 2427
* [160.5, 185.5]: 0.0024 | 1700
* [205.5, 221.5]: 0.0033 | 1202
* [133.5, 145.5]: 0.0050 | 799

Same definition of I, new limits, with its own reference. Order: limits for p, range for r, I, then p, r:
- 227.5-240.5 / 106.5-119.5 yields 1.04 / 0.95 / 1.00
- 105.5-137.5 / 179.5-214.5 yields 0.92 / 0.98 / 0.95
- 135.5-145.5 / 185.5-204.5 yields 0.88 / 0.98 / 0.93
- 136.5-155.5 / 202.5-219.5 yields 1.00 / 0.99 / 0.99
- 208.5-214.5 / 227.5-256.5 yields 0.90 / 0.99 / 0.94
